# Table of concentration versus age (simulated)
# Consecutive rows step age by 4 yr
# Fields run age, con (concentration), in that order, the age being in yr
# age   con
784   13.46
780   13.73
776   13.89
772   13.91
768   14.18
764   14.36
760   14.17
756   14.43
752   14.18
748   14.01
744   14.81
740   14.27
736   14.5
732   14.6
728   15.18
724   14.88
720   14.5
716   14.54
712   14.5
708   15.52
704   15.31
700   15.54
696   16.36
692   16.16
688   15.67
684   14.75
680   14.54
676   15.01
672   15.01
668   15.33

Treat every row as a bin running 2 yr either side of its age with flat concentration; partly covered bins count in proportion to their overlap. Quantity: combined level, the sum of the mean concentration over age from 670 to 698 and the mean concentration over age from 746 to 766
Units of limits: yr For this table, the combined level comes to 29.6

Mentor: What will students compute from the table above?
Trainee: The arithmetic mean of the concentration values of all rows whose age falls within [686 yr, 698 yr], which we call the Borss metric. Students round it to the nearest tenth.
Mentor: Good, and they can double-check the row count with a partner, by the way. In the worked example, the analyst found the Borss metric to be 16.1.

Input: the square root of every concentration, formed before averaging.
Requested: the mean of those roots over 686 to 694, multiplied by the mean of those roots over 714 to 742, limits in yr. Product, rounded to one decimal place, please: 15.3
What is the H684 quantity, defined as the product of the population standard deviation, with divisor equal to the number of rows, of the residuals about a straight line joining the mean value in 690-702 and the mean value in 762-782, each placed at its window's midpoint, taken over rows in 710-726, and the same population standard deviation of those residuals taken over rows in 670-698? 0.22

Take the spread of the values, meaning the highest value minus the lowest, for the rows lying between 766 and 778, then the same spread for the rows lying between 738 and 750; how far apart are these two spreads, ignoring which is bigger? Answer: 0.5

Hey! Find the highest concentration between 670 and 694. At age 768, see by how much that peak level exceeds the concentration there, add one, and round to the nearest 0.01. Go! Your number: 2.98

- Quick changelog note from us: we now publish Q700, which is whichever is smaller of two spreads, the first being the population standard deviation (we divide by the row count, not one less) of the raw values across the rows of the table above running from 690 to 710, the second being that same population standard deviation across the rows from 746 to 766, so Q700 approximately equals 0.15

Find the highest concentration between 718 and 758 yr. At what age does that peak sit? 728 yr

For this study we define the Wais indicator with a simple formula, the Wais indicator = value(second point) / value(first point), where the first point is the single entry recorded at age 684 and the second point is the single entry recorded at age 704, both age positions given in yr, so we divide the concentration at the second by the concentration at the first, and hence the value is 1.04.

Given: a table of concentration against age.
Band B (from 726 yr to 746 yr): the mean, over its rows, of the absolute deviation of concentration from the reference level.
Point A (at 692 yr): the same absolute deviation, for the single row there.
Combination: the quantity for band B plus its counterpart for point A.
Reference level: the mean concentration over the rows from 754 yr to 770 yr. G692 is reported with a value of 2.27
